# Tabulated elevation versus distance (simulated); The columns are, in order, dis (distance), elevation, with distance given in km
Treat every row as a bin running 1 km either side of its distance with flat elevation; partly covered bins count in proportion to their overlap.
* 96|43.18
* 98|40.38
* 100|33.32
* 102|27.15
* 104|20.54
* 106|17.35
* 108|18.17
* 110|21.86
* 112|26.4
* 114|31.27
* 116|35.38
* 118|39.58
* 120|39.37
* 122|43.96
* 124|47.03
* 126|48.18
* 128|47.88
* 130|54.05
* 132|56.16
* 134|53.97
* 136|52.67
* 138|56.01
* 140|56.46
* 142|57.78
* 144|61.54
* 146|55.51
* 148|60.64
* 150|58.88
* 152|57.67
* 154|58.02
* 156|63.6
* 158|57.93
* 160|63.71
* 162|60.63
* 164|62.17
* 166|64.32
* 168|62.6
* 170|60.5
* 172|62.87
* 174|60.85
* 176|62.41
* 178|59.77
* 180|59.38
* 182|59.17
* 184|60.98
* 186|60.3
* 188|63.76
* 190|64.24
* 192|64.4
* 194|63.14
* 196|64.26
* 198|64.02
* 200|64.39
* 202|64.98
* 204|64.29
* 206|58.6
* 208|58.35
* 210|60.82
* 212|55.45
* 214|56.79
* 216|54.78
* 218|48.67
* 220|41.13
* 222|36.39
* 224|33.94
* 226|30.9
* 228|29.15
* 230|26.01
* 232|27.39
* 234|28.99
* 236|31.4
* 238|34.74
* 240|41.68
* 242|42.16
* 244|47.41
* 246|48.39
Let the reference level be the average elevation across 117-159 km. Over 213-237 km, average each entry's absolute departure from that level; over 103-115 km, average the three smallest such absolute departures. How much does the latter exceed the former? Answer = 10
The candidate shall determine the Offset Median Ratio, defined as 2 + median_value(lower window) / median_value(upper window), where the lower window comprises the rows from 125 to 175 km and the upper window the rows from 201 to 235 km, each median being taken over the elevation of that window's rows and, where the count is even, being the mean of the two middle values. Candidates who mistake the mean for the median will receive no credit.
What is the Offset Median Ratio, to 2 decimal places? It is 3.19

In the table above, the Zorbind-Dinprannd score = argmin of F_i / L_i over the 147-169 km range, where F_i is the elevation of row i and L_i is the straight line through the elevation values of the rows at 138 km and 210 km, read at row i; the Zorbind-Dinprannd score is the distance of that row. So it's 158 km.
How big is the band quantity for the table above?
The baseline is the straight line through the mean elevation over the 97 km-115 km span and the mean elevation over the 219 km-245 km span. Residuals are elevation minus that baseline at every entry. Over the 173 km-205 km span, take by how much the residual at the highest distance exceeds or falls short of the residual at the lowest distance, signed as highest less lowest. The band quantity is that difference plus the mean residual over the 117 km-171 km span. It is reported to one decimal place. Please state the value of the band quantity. 28.2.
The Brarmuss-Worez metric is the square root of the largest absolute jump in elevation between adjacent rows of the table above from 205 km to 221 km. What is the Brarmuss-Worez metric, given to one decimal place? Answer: 2.7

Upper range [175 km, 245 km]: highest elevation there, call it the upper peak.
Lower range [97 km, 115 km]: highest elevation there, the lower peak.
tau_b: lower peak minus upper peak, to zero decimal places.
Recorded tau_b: -25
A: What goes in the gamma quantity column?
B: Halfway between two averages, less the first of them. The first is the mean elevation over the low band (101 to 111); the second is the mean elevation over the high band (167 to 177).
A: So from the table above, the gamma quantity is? 20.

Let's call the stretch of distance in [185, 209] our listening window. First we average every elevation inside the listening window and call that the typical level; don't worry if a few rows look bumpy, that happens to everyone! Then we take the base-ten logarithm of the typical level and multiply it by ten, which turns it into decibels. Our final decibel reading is 18.0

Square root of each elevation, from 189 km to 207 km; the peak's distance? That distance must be 202 km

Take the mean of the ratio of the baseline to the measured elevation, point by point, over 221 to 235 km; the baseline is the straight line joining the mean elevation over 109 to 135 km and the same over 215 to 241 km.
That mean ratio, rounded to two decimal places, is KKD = 1.19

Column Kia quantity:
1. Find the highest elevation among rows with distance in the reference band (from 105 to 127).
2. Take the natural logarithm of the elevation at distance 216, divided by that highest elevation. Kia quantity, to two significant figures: 0.13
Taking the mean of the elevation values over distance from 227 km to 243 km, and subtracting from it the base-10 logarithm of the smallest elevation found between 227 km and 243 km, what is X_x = 31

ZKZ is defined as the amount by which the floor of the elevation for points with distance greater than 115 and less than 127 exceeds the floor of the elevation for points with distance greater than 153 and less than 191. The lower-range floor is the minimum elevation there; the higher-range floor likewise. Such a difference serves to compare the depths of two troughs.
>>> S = -23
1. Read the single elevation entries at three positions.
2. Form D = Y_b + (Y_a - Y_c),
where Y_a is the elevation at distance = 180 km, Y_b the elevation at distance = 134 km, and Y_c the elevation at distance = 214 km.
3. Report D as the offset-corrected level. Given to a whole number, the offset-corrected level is 57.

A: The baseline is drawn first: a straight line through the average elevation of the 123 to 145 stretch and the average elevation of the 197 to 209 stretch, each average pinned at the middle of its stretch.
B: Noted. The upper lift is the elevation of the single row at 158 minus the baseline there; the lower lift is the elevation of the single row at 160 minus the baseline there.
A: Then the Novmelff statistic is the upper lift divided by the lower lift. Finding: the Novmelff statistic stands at 0.2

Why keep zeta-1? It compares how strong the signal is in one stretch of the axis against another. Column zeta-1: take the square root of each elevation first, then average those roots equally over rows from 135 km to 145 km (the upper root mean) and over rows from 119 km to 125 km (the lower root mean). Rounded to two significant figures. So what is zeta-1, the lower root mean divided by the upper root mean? 0.87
